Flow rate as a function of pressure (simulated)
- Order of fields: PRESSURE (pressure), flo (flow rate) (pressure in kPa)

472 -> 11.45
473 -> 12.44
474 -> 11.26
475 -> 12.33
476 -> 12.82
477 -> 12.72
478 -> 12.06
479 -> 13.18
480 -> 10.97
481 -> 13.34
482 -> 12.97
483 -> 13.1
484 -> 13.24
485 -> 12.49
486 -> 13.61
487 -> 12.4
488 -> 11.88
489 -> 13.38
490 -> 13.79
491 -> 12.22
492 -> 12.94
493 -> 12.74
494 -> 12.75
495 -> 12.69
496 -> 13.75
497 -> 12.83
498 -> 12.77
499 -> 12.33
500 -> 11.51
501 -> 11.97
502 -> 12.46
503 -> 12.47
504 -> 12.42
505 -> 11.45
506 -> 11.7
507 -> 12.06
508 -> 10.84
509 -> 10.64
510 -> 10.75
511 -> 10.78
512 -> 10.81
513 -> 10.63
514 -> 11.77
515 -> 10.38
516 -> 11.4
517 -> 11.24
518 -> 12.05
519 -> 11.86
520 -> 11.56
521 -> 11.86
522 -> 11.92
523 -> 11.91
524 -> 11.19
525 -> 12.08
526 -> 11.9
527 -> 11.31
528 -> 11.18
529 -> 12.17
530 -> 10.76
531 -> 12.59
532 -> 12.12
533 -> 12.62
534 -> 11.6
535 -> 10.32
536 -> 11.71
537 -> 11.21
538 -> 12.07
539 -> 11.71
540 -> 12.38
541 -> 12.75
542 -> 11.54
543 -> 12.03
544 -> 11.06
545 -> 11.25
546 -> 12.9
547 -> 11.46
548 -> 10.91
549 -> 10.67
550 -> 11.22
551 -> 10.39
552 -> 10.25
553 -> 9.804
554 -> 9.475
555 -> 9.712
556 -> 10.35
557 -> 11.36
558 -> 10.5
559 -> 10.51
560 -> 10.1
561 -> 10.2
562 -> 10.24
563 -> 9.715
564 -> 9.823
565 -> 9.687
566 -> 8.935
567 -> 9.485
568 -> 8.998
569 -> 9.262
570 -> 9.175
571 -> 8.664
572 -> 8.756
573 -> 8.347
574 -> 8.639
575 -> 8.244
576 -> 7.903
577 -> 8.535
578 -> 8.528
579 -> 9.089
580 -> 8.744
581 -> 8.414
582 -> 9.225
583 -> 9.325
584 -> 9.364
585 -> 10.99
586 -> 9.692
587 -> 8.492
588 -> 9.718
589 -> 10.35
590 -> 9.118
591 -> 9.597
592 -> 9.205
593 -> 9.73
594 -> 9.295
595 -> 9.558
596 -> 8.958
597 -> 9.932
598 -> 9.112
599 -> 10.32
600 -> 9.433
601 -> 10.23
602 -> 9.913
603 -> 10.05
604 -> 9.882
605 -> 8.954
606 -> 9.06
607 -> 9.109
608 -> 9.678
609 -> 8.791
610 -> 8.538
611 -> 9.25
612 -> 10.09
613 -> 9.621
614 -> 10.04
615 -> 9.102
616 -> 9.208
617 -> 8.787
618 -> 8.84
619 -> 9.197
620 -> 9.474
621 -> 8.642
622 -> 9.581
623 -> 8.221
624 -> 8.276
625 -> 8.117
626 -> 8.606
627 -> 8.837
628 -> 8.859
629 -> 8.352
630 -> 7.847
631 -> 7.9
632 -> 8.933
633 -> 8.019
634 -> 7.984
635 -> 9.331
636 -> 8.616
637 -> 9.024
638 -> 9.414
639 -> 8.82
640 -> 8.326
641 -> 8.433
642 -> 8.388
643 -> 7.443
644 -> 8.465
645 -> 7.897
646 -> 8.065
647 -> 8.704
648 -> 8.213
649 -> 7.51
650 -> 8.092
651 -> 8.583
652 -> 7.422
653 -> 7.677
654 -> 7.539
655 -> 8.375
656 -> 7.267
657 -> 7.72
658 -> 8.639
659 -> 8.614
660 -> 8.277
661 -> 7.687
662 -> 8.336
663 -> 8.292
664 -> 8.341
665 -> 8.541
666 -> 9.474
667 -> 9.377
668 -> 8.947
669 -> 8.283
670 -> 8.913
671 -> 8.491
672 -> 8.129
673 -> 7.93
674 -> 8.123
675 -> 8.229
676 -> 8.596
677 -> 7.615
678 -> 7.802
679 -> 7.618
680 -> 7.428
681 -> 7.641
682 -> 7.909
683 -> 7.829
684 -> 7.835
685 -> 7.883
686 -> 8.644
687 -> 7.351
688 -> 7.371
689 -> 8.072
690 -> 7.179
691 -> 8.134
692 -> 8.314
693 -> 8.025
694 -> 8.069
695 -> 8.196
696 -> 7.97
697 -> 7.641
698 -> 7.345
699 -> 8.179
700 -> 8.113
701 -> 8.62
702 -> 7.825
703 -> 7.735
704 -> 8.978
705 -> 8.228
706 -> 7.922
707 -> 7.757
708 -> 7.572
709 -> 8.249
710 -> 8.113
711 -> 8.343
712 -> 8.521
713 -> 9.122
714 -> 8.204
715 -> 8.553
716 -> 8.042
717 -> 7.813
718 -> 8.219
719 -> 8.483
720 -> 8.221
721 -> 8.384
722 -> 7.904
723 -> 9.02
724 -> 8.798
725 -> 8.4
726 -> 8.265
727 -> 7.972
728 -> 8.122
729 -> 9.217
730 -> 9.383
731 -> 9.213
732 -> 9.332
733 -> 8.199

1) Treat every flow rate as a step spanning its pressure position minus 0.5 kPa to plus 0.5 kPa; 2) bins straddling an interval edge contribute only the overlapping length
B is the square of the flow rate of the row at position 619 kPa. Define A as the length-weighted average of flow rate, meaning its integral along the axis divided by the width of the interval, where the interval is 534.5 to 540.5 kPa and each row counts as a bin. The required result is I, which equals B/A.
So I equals 7.3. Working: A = 11.6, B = 85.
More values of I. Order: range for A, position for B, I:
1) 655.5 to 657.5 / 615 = 11.1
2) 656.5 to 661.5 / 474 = 15.5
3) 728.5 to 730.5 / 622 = 9.9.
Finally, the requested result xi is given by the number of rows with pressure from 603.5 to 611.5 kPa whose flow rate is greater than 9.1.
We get 4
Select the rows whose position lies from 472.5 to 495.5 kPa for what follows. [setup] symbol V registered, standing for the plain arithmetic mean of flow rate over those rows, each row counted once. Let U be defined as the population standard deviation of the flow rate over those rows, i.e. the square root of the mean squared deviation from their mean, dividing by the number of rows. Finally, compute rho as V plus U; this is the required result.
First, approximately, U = 0.67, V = 13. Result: 13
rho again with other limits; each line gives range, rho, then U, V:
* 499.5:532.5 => 12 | 0.61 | 12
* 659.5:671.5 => 9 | 0.49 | 9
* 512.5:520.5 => 12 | 0.55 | 11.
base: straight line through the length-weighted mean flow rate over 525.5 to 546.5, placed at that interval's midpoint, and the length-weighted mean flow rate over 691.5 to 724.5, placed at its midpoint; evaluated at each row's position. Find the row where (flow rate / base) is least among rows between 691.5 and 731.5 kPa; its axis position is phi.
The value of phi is 698 kPa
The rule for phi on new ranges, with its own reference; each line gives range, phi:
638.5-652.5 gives 643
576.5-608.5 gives 581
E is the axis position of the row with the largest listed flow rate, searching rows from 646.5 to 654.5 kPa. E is 647 kPa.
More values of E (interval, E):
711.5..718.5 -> 713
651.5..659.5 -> 658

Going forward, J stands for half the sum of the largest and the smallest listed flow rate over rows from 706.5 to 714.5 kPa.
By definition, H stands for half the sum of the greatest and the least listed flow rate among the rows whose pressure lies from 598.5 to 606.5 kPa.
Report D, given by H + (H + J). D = 28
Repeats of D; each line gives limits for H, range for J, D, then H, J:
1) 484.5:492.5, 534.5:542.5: 37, 12.8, 11.5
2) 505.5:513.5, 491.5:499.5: 36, 11.3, 13.0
